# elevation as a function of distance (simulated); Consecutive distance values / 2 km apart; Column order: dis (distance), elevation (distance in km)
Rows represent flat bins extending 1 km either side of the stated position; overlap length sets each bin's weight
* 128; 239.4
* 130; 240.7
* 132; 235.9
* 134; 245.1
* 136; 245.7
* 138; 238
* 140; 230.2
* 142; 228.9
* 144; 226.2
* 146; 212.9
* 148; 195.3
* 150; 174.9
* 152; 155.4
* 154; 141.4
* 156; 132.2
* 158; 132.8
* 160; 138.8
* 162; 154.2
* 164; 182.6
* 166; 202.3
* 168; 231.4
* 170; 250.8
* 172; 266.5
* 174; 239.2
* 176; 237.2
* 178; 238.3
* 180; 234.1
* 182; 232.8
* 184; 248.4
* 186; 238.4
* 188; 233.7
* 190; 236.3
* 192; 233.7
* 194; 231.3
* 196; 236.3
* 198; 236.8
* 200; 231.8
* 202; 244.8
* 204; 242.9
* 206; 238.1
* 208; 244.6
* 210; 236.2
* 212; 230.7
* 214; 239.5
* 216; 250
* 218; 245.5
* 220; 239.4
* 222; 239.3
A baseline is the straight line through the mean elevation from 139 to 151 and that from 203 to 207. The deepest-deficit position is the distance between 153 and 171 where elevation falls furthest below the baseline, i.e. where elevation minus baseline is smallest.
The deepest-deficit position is 158 km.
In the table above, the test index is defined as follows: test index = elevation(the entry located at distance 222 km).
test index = 239.3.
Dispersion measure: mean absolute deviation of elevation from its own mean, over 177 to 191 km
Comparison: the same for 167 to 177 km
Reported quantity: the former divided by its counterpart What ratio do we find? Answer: 0.34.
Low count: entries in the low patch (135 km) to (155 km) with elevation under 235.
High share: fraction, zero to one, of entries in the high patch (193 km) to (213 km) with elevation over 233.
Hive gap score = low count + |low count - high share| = 15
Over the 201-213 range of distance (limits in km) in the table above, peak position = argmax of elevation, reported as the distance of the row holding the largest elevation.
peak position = 202 km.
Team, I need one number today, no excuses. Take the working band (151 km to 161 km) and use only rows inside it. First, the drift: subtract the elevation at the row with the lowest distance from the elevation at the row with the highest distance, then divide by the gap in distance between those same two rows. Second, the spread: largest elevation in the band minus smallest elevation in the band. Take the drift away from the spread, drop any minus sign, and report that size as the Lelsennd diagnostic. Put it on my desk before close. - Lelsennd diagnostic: 25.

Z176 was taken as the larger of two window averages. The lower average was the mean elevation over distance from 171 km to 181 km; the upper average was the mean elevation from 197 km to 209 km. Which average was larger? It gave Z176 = 243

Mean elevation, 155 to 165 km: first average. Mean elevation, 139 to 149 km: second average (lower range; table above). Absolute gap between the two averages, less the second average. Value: -148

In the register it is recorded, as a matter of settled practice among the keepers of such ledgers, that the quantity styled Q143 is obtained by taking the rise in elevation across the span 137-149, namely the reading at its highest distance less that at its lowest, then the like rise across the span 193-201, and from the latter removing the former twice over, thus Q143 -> 86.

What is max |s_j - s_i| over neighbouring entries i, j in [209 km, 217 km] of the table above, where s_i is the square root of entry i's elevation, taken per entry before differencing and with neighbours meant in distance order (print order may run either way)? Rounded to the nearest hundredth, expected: 0.34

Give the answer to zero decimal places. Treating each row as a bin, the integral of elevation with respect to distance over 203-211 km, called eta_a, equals 1924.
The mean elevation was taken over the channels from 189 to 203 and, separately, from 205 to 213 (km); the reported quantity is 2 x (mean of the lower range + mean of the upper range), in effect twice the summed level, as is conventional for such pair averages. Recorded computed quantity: 947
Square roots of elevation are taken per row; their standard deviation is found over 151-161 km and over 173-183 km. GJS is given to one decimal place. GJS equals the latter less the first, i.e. -0.3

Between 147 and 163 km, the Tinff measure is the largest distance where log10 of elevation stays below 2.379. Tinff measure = 162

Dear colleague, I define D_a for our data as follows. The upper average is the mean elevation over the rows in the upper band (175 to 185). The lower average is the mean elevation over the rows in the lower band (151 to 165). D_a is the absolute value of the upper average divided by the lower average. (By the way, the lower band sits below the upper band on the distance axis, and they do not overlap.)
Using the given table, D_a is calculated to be 1.61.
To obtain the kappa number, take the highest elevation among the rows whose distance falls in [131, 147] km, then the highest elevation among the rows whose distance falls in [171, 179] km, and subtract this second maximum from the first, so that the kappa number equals -21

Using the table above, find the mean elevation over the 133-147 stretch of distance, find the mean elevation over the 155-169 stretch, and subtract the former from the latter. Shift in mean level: -65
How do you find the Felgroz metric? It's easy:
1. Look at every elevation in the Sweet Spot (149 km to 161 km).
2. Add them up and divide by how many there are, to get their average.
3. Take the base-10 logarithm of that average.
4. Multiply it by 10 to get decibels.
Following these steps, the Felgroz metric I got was 21.6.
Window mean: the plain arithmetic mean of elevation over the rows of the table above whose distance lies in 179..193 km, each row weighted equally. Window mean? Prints 237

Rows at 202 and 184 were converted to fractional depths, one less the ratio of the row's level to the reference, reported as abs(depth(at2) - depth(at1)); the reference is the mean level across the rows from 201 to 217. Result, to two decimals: 0.01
